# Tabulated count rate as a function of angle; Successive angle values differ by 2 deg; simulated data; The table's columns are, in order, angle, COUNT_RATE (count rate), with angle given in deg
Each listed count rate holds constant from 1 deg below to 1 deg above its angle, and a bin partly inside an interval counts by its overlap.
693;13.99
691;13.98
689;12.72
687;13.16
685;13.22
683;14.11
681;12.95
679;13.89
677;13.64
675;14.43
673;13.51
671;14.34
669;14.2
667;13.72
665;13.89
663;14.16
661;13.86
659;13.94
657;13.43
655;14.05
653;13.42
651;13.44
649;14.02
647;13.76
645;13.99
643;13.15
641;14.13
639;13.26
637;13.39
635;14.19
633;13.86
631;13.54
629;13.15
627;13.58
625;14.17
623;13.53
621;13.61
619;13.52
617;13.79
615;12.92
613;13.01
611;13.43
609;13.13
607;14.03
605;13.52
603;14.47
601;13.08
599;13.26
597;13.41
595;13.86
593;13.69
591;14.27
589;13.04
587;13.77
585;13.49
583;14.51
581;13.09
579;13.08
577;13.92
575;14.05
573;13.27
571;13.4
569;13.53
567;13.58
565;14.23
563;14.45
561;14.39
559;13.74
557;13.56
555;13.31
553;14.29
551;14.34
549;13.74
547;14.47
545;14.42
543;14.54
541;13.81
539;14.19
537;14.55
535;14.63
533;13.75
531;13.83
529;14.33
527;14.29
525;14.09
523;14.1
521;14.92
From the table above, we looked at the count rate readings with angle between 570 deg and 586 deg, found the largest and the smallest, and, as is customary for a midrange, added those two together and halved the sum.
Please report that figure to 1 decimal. 13.8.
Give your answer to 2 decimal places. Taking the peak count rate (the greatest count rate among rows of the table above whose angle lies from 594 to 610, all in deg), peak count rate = 14.47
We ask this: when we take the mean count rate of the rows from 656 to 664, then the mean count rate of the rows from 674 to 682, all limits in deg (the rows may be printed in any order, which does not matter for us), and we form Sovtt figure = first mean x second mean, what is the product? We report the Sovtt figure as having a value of 190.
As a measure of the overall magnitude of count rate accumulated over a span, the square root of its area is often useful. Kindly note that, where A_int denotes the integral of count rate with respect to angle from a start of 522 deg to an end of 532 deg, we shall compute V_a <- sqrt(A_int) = 11.9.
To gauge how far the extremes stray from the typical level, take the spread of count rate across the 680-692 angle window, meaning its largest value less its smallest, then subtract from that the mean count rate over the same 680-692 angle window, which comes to -12.0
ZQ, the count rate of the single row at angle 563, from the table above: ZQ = 14.45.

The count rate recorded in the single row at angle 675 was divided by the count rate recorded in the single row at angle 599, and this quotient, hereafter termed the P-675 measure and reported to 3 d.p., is 1.088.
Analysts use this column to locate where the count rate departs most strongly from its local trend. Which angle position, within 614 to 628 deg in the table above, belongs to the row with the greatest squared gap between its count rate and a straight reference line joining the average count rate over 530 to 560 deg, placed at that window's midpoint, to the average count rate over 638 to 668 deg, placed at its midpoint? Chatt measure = 615 deg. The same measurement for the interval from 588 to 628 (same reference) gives 615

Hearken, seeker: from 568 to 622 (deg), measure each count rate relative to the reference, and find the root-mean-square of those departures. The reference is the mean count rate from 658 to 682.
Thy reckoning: 0.54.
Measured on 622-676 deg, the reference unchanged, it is 0.37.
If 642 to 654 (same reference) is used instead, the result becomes 0.40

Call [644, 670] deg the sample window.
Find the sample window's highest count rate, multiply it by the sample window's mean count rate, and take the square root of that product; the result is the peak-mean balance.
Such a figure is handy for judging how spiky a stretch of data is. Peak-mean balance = 14.0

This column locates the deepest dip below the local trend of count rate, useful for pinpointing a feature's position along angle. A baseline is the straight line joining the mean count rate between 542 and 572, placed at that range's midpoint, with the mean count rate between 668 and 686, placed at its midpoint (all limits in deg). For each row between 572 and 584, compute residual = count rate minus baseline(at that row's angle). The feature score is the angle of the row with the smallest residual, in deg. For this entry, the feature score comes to 579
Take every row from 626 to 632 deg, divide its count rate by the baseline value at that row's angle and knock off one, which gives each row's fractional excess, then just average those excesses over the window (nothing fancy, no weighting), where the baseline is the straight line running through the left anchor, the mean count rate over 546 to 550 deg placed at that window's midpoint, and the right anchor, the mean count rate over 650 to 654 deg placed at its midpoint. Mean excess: -0.011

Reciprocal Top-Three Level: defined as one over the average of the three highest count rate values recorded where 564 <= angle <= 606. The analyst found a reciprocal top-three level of 0.0694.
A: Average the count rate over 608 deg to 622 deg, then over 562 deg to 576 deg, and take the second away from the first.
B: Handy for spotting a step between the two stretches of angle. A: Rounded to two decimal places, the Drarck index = -0.44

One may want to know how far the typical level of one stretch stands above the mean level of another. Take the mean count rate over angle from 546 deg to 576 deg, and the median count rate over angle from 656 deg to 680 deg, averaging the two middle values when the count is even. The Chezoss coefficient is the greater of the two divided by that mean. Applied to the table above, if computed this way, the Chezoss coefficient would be 1.00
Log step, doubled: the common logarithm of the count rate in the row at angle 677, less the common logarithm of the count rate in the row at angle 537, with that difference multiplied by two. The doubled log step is -0.06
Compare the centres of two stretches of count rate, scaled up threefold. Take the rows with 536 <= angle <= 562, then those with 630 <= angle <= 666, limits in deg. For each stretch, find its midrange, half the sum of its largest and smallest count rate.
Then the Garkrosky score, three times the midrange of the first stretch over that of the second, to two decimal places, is 3.06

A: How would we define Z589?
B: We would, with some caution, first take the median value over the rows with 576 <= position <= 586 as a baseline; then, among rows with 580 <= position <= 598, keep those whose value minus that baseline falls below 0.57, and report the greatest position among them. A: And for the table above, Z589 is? 597 deg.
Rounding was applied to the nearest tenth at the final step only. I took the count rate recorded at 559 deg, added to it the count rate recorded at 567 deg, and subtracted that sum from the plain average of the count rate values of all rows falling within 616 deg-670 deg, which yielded -13.6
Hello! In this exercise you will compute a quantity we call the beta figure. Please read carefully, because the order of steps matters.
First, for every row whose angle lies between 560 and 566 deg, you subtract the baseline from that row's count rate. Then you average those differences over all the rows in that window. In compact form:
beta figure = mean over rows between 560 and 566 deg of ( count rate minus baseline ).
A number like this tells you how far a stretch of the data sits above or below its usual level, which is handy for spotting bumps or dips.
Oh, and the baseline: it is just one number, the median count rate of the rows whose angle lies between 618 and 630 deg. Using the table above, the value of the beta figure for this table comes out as 0.80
